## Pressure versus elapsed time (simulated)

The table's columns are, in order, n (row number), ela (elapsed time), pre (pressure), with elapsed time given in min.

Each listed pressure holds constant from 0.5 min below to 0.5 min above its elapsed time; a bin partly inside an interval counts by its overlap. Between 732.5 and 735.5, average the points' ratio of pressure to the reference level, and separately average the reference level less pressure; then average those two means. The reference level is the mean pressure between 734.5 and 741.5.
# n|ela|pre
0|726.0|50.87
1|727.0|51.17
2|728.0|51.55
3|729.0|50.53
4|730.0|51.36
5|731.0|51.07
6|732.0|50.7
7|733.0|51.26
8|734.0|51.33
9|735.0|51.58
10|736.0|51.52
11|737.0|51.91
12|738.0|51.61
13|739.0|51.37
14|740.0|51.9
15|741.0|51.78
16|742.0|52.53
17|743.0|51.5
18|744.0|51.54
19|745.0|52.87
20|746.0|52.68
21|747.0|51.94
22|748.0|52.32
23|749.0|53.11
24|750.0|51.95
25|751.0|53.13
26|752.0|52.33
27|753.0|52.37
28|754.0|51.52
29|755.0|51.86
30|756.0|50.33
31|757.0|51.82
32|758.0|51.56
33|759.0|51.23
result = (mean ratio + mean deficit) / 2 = 0.6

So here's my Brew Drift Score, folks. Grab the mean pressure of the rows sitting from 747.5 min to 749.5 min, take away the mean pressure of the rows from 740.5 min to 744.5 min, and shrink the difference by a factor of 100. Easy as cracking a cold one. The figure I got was 0.009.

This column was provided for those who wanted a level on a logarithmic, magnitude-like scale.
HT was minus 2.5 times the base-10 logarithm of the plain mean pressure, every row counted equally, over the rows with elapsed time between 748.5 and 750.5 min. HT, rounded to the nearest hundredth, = -4.30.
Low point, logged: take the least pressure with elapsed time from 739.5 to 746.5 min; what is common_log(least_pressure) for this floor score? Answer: 1.712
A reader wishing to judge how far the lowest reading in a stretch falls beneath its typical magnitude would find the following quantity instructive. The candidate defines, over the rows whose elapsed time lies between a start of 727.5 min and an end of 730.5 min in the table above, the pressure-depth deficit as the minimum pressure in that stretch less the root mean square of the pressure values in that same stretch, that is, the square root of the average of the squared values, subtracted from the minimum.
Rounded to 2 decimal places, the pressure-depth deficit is -0.62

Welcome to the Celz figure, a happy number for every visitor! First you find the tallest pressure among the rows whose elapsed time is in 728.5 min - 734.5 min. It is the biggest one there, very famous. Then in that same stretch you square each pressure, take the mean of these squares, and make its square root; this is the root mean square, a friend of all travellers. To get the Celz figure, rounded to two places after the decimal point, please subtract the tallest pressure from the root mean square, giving -0.32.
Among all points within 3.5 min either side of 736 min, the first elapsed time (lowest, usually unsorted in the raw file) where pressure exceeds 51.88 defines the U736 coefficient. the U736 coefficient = 737.0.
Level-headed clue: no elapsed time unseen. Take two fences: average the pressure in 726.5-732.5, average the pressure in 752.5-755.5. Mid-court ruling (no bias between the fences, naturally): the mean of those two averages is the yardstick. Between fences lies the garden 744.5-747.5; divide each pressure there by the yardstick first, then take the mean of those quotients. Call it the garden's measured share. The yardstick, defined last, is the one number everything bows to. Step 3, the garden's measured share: 1.02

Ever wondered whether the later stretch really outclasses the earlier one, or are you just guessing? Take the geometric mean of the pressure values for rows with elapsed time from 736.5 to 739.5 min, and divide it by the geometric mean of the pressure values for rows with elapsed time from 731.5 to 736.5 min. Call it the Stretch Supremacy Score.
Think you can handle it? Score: 1.01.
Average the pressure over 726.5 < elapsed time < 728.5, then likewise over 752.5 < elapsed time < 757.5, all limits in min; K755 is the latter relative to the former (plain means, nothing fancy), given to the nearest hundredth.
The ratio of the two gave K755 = 1.00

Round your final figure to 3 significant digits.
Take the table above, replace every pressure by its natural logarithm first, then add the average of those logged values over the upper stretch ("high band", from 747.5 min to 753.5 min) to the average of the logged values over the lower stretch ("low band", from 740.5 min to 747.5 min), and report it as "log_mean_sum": 7.91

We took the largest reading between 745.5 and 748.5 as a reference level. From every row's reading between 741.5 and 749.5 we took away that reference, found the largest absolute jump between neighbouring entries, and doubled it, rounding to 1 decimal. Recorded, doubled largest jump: 2.7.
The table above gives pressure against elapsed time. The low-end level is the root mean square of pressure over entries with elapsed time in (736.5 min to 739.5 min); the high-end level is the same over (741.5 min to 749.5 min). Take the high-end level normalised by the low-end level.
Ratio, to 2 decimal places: 1.01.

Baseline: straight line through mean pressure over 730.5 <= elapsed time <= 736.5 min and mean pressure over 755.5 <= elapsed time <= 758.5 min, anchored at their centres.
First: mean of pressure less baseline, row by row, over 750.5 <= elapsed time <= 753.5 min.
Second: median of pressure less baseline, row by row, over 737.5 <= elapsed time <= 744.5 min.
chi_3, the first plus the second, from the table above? 1.74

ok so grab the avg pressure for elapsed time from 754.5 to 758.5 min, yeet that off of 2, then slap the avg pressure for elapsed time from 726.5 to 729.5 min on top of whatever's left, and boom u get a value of 1.7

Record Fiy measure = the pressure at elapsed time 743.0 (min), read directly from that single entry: 51.5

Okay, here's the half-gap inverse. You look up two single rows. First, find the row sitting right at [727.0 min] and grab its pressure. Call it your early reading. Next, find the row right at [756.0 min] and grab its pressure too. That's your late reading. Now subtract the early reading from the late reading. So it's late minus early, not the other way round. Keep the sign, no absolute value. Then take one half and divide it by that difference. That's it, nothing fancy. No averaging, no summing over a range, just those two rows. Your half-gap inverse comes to -0.6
